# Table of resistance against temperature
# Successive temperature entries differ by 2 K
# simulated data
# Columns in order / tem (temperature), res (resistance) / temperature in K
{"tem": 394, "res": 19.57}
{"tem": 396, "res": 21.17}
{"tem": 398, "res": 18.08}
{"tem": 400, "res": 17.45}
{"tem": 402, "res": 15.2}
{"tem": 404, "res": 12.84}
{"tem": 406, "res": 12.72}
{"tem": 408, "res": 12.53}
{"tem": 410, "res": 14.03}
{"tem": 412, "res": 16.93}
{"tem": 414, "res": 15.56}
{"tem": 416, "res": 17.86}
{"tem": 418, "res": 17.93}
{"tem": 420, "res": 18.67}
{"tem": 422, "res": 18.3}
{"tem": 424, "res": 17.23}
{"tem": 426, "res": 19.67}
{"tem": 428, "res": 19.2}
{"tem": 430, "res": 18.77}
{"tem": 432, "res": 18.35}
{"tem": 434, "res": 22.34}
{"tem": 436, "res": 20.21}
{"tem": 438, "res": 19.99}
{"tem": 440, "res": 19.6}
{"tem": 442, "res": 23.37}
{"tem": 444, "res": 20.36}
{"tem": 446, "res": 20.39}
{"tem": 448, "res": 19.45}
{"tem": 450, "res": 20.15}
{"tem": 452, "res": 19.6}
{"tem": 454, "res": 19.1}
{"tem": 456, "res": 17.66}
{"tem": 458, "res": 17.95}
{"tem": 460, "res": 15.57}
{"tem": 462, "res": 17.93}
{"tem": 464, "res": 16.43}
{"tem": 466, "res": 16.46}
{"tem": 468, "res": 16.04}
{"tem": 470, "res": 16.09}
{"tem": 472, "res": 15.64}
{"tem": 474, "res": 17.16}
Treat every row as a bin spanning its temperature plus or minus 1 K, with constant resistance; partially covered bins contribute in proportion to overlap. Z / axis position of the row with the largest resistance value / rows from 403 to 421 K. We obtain 420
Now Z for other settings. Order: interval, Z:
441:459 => 442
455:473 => 458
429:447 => 442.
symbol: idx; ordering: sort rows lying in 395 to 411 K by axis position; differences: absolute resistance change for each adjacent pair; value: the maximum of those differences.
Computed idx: 3.1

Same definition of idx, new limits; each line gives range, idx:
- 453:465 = 2.4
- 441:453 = 3.0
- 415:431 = 2.4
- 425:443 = 4.0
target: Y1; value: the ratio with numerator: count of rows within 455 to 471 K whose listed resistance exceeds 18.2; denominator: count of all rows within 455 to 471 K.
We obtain 0.0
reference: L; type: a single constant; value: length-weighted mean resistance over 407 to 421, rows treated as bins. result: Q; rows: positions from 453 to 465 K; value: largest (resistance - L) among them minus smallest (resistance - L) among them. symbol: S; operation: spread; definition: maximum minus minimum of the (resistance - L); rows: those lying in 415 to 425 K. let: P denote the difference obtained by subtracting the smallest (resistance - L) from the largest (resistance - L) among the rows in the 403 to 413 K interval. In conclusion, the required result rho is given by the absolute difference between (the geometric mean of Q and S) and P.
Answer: 2.1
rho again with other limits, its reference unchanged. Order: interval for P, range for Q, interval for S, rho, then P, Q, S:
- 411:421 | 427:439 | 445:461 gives 1.3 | 3.1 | 4.0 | 4.8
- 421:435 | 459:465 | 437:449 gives 2.1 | 5.1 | 2.4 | 3.9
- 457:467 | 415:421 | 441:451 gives 0.6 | 2.4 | 0.8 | 3.9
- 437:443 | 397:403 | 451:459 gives 1.4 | 3.8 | 2.9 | 1.9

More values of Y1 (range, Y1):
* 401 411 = 0.0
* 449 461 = 0.5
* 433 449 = 1.0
